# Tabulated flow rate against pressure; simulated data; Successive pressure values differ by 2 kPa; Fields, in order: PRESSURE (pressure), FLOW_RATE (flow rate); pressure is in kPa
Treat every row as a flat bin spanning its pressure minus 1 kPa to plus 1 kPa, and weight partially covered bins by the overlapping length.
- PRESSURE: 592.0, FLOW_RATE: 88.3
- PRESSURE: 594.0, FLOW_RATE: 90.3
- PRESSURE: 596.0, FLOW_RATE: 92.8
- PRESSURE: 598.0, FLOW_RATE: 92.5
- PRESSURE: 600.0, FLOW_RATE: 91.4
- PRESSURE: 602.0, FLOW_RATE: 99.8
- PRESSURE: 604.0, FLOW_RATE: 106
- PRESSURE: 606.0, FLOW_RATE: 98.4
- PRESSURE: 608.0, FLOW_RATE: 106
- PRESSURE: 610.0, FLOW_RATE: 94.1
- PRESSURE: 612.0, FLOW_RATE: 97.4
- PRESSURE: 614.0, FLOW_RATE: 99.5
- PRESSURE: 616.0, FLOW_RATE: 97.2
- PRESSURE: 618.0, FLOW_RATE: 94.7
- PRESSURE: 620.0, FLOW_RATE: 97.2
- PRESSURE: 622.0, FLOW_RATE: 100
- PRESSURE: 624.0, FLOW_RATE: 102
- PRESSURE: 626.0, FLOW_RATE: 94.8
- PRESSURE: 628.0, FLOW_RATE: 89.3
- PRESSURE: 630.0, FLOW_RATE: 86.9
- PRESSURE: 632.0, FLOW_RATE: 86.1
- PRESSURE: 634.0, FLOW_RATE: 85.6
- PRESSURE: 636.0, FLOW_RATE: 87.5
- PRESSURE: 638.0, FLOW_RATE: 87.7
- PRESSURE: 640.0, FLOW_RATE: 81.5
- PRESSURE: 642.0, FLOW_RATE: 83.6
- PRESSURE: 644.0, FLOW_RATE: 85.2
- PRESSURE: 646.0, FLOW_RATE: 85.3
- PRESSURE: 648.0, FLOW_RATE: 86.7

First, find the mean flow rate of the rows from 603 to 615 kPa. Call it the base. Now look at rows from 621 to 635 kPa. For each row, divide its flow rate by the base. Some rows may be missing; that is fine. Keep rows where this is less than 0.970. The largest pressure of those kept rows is 634.0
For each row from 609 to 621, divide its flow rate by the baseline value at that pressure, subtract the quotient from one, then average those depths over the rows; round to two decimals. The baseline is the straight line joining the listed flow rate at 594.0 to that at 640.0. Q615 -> -0.12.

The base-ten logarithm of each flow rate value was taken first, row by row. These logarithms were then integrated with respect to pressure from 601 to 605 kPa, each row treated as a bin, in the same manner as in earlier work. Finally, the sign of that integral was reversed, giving -8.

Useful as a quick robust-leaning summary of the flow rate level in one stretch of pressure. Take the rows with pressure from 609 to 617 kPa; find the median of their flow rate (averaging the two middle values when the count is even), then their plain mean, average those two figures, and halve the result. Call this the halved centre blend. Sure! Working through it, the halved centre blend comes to 49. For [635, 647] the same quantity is 43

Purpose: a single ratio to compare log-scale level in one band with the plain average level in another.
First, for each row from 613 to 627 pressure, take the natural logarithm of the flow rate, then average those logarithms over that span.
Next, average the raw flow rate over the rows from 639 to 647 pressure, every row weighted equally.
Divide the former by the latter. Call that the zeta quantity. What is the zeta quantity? 0.055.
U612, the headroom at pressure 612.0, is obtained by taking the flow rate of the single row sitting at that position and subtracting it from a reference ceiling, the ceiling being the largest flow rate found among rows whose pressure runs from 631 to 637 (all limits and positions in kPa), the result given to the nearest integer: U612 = -10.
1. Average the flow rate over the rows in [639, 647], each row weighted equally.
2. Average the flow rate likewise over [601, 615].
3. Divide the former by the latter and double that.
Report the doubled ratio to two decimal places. 1.68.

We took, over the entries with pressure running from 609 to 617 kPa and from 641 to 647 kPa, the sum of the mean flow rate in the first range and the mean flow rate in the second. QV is 182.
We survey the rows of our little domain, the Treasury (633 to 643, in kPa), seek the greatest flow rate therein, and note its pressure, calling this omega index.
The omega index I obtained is 638.0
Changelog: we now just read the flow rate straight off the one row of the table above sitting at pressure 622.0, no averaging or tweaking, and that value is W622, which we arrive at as 100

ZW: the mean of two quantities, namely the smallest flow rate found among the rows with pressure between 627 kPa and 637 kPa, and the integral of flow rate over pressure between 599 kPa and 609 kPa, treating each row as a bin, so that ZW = 544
